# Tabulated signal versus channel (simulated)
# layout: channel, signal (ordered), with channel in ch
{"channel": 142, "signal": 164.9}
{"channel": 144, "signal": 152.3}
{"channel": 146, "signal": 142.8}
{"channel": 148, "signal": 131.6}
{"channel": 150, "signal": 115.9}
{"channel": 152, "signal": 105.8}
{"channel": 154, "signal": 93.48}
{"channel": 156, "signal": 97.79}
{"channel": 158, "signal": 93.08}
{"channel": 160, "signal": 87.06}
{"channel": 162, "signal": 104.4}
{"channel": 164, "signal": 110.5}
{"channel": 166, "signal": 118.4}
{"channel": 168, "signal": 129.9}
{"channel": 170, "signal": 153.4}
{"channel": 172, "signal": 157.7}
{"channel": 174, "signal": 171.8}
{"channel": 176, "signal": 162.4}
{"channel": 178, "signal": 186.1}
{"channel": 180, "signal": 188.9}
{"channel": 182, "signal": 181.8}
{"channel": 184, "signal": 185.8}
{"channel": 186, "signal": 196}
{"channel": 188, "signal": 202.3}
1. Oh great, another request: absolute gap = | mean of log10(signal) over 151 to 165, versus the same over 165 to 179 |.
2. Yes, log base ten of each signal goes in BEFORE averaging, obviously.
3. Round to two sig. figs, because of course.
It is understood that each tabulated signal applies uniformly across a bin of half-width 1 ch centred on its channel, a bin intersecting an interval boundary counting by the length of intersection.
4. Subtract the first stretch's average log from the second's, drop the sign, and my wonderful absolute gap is 0.19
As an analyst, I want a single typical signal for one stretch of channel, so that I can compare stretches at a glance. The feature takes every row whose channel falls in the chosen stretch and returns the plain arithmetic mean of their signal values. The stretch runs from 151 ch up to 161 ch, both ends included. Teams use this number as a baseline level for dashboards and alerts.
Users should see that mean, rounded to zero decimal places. 95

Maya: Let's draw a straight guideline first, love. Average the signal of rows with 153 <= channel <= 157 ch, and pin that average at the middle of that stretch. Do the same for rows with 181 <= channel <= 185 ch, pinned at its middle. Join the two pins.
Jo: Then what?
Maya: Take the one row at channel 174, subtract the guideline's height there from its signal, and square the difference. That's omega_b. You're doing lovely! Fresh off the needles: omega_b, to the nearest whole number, 267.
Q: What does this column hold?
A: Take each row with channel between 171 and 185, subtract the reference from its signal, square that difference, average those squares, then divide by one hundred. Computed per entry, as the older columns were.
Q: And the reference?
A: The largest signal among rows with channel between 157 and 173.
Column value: 5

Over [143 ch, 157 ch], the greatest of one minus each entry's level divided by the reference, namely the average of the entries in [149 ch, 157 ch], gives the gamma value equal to 0.1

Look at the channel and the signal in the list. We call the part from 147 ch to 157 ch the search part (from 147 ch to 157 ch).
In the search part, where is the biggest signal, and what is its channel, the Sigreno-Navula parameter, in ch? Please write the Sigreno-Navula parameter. 148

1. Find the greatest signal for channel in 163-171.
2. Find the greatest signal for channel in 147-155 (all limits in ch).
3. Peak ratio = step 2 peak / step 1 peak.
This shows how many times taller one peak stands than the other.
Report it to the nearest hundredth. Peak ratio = 0.86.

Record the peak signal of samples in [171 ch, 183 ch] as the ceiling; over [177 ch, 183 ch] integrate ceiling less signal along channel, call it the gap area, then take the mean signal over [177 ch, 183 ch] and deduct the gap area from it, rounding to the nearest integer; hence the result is 166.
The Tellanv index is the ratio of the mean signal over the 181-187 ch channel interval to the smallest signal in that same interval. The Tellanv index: 1.03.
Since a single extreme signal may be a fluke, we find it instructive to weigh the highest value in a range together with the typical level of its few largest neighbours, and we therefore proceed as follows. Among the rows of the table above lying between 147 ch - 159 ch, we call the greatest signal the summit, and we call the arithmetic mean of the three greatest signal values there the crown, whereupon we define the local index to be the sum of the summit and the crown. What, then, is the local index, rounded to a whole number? 249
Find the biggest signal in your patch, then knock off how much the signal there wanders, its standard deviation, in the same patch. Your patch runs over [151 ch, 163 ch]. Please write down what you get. 99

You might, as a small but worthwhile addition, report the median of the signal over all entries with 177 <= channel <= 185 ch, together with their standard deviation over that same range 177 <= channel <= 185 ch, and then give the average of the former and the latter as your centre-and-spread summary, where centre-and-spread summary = 94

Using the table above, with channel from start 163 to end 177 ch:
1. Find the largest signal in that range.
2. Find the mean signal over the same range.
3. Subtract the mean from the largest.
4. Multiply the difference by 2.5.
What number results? 71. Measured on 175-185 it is 20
